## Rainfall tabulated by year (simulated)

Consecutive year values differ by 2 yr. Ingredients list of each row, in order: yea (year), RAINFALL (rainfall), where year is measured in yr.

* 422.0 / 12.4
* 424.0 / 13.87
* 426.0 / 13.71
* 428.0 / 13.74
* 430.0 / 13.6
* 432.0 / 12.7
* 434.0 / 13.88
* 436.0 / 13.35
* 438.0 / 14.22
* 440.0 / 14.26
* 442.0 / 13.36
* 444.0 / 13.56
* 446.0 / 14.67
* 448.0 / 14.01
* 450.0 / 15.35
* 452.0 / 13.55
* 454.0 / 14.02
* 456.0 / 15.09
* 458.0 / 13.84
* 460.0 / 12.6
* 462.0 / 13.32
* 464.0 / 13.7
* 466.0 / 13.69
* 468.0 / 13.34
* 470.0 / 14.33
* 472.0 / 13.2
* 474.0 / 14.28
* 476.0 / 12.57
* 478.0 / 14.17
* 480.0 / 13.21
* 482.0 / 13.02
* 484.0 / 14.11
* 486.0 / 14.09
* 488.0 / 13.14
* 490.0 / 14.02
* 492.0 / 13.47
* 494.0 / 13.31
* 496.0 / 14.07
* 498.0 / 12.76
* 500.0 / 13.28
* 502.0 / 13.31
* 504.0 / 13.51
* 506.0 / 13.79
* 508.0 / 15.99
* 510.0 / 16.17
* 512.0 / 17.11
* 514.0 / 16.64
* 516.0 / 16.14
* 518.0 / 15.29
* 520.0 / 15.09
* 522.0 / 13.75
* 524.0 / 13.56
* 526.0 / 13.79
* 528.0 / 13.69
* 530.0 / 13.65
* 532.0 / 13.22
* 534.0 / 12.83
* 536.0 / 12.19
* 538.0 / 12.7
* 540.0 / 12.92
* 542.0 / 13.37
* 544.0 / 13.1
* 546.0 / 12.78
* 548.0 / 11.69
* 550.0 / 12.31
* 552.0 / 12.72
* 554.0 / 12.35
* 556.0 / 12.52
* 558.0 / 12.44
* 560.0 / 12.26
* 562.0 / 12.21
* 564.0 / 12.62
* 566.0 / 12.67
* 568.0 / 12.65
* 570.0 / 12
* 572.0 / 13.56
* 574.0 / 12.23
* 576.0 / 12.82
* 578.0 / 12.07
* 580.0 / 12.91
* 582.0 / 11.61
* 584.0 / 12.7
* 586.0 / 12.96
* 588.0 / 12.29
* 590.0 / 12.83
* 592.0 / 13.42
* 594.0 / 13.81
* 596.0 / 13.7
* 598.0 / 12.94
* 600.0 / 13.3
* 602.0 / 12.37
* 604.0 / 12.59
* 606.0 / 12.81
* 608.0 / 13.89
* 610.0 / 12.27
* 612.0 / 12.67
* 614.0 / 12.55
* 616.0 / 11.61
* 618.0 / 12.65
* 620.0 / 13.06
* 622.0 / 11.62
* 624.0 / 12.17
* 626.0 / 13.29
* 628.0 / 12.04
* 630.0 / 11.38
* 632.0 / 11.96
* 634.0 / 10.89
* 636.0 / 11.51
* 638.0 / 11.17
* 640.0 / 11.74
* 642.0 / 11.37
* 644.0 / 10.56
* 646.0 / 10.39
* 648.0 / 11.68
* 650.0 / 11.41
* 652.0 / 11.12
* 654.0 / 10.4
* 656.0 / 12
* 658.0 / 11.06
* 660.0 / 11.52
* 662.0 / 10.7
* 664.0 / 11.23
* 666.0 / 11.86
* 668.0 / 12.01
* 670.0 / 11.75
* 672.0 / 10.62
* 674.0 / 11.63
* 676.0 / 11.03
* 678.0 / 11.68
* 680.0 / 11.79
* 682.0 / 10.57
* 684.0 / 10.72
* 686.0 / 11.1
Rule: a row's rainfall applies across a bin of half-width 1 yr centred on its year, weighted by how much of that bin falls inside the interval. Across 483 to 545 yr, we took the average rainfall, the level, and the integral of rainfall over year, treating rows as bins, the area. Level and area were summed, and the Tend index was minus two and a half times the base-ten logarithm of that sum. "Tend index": -7.4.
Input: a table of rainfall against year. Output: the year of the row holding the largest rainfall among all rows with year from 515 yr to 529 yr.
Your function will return 516.0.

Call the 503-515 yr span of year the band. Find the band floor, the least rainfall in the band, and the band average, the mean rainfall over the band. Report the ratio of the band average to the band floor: 1.15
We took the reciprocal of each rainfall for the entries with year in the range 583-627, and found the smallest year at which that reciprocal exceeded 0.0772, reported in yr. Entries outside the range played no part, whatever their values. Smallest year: 584.0 yr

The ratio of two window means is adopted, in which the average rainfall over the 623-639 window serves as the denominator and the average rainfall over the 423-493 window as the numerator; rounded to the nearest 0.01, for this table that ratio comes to 1.16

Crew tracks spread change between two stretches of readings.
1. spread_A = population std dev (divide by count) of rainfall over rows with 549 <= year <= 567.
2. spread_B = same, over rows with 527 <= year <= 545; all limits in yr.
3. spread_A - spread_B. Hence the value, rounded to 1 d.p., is -0.3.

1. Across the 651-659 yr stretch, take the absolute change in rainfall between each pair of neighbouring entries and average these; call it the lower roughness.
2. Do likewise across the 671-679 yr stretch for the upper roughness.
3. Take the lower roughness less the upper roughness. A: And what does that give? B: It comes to 0.33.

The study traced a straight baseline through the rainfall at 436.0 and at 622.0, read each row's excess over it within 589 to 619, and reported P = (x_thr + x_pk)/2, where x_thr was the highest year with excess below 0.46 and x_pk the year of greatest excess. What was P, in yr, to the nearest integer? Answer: 612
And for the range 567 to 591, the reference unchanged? 580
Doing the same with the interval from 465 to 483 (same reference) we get 476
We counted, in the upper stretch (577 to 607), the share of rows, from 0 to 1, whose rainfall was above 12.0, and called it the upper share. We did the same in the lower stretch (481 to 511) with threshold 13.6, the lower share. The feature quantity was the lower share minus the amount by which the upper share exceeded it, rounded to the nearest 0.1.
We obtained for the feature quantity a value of 0.0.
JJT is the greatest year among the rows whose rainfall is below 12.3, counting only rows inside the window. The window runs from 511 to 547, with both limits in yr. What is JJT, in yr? 536.0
